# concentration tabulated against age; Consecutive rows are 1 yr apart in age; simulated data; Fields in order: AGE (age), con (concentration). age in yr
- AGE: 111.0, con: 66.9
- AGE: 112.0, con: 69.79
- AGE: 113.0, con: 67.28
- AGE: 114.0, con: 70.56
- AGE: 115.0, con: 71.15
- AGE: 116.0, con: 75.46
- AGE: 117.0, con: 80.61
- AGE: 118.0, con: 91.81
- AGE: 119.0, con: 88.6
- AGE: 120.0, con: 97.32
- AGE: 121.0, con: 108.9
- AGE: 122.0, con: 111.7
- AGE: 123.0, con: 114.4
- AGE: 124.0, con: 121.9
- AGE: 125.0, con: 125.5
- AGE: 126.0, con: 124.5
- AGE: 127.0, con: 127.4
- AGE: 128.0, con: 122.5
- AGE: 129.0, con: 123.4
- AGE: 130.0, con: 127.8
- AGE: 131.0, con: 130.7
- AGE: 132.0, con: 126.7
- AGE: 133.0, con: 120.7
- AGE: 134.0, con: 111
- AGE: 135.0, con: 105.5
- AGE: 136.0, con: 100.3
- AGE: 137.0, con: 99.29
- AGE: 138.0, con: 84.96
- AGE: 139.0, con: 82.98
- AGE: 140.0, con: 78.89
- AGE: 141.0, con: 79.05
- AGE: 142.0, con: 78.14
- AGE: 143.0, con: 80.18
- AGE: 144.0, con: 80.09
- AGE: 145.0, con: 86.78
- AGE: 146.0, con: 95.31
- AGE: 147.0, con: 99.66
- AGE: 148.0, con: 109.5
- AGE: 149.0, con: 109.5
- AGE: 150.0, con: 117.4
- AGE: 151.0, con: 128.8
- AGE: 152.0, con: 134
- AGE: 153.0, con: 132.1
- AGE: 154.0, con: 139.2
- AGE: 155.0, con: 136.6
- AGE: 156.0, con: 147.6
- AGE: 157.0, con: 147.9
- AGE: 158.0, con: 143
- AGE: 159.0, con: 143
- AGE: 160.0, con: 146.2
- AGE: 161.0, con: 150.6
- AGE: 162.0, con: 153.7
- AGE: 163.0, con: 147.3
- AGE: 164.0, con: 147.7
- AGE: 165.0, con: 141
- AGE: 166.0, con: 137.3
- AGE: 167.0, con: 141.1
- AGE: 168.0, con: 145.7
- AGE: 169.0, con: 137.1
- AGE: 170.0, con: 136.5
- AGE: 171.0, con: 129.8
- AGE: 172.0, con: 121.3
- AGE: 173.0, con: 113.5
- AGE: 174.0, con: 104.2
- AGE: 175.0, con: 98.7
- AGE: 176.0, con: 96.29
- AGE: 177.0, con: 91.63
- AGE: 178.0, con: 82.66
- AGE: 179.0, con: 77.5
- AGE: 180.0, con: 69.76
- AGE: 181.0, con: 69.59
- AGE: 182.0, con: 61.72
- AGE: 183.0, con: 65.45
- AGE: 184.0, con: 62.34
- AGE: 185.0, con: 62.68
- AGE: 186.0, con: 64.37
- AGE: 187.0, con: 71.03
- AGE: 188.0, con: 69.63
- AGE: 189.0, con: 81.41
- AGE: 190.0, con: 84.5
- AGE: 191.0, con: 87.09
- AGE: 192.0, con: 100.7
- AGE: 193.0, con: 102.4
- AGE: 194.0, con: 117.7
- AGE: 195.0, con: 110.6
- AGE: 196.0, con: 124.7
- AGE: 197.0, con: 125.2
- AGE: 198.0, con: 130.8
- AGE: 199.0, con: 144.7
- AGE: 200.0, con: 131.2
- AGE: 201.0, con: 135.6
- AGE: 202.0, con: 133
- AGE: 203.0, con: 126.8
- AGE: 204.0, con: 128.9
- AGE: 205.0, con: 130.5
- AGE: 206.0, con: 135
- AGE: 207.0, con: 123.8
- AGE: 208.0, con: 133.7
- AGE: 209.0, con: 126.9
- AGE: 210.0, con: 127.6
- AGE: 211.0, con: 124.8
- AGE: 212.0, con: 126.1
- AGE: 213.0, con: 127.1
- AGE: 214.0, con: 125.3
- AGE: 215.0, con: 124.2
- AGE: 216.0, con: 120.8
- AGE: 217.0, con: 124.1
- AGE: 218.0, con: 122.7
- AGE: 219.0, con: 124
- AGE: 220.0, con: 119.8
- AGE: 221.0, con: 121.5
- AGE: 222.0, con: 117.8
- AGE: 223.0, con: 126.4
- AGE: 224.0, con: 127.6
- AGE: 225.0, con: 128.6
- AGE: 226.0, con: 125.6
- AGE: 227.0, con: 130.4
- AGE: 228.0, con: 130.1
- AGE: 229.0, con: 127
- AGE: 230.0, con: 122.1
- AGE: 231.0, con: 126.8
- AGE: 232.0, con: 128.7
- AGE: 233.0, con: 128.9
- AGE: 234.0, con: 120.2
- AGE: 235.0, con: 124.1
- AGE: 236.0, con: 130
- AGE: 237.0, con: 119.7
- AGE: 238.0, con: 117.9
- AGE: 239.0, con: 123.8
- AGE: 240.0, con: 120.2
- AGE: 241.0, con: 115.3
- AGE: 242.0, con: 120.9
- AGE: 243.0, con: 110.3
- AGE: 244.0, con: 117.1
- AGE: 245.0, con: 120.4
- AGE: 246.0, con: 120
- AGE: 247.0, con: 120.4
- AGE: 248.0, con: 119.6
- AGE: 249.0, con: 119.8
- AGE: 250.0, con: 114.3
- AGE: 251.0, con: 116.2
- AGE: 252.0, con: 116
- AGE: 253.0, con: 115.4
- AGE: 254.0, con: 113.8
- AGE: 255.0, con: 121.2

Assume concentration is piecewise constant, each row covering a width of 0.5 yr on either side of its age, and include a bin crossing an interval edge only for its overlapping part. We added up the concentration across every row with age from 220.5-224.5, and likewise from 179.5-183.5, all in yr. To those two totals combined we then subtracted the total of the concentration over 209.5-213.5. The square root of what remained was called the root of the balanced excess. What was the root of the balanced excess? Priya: 16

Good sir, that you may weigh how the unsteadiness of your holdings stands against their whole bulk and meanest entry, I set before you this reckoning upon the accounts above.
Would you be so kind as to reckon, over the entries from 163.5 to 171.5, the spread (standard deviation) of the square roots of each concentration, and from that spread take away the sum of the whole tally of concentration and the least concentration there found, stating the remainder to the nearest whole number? -1246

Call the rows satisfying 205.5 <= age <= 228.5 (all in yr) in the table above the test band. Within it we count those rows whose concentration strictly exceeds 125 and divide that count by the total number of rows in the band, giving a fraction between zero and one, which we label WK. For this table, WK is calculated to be 0.57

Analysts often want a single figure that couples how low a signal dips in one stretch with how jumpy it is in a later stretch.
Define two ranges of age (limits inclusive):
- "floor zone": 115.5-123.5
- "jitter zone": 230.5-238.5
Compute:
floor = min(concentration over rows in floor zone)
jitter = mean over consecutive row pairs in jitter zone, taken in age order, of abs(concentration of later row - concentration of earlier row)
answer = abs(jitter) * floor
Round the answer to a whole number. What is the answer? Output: 353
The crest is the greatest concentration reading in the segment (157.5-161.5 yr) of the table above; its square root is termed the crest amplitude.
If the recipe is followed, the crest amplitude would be 12.3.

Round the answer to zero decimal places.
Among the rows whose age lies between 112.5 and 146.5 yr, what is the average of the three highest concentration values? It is 129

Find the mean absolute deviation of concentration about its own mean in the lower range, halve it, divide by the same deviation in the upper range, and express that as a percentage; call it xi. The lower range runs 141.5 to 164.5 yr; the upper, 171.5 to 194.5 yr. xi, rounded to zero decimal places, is 71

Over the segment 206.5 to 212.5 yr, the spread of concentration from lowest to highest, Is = 10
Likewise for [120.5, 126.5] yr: 17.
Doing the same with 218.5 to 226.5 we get 11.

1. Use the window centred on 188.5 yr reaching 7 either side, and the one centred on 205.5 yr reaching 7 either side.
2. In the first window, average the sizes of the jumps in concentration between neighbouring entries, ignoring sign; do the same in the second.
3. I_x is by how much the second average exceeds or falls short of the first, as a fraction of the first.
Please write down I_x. -0.1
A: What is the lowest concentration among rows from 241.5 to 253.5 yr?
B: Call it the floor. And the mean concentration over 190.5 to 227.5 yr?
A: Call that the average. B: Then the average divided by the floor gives 1.13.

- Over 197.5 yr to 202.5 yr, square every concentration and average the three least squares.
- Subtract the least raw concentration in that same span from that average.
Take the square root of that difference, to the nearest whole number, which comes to 131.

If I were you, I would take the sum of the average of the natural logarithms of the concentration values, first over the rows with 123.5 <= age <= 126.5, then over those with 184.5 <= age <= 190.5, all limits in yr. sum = 9.09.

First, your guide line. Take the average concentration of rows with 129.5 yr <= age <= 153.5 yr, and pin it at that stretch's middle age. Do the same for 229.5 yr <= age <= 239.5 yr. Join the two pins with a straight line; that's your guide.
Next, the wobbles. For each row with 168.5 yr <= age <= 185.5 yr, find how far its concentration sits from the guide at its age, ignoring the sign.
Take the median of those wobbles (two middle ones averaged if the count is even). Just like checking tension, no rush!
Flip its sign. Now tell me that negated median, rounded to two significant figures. -27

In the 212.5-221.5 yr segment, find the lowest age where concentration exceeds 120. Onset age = 213.0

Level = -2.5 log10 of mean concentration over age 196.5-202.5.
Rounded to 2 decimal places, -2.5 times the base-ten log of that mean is -5.31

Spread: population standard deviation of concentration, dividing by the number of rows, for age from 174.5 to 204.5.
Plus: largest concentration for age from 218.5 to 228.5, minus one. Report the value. 156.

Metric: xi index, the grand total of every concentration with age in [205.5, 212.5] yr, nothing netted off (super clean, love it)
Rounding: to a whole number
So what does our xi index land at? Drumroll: 898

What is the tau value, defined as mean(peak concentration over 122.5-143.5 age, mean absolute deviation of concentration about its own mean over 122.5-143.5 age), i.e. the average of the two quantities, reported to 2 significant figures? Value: 74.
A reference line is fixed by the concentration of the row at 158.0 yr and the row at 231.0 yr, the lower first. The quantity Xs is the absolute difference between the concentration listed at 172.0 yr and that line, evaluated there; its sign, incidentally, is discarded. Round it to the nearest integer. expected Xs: 19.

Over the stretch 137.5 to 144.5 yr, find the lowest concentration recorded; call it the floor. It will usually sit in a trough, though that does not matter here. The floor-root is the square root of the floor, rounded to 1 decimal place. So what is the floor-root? 8.8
